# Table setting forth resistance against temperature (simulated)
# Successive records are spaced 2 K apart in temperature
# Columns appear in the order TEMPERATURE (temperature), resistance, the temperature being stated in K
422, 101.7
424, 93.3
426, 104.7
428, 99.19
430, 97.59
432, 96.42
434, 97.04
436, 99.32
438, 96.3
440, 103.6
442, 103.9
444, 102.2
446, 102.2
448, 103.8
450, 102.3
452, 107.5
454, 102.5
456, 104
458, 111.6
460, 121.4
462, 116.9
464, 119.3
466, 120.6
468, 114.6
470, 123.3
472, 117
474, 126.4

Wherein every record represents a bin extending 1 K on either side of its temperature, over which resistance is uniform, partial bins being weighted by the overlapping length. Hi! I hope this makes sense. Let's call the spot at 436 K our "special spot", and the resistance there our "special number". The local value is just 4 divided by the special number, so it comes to 0.040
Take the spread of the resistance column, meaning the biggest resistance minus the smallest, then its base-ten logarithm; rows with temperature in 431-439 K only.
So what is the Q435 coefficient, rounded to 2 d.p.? 0.48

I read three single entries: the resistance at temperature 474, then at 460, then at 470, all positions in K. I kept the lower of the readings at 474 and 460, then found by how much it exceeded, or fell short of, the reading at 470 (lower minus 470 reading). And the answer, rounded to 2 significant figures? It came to -1.9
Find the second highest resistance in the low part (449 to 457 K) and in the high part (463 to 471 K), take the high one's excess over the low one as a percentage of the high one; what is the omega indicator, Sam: 14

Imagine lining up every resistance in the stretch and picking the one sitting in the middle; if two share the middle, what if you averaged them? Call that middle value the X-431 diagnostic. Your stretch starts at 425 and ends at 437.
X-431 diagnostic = 98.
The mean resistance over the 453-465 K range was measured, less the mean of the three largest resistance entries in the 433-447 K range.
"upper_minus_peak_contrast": 9.4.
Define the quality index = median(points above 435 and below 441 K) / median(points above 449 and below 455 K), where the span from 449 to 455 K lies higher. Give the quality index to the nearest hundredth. 0.97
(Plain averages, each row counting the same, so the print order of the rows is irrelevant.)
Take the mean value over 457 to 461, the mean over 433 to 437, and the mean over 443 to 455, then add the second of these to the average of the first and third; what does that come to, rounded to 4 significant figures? 208.1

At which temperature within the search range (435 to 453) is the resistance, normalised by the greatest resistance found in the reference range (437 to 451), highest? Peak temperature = 452 K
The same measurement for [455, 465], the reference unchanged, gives 460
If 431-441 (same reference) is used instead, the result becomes 440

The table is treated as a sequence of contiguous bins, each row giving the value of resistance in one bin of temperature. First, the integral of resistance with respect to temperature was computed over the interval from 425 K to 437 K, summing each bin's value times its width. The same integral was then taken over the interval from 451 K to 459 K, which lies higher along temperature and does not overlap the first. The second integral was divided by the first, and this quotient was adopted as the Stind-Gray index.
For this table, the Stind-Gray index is 0.72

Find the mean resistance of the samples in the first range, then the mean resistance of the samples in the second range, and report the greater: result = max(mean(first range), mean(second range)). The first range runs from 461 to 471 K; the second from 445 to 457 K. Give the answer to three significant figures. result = 119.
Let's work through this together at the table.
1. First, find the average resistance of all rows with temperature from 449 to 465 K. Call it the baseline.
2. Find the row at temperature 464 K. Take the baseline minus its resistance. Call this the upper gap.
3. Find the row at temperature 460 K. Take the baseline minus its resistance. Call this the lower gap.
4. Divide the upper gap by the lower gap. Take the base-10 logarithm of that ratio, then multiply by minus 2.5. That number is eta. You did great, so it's 0.2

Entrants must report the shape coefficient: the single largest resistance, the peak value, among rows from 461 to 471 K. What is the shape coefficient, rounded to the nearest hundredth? 123.30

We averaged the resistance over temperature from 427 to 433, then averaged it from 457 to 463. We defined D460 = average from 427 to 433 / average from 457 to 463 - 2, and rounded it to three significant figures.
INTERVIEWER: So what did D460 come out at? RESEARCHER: -1.16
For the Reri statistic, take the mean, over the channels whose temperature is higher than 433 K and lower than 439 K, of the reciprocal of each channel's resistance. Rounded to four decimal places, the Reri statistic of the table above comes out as 0.0103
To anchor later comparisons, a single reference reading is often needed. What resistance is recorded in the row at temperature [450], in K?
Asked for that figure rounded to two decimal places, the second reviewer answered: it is 102.30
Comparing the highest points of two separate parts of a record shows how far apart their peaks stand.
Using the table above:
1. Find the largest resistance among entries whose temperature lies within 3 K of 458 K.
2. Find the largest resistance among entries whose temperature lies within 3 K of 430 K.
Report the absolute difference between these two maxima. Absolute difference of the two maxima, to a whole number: 22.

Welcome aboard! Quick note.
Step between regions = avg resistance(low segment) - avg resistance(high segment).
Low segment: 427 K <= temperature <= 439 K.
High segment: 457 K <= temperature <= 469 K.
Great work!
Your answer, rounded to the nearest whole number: -20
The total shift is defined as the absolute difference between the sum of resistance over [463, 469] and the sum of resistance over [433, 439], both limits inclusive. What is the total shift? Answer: 62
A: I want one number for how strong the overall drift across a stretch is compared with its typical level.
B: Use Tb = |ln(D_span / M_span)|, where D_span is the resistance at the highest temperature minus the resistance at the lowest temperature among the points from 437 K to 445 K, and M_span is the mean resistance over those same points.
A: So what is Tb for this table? 2.85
